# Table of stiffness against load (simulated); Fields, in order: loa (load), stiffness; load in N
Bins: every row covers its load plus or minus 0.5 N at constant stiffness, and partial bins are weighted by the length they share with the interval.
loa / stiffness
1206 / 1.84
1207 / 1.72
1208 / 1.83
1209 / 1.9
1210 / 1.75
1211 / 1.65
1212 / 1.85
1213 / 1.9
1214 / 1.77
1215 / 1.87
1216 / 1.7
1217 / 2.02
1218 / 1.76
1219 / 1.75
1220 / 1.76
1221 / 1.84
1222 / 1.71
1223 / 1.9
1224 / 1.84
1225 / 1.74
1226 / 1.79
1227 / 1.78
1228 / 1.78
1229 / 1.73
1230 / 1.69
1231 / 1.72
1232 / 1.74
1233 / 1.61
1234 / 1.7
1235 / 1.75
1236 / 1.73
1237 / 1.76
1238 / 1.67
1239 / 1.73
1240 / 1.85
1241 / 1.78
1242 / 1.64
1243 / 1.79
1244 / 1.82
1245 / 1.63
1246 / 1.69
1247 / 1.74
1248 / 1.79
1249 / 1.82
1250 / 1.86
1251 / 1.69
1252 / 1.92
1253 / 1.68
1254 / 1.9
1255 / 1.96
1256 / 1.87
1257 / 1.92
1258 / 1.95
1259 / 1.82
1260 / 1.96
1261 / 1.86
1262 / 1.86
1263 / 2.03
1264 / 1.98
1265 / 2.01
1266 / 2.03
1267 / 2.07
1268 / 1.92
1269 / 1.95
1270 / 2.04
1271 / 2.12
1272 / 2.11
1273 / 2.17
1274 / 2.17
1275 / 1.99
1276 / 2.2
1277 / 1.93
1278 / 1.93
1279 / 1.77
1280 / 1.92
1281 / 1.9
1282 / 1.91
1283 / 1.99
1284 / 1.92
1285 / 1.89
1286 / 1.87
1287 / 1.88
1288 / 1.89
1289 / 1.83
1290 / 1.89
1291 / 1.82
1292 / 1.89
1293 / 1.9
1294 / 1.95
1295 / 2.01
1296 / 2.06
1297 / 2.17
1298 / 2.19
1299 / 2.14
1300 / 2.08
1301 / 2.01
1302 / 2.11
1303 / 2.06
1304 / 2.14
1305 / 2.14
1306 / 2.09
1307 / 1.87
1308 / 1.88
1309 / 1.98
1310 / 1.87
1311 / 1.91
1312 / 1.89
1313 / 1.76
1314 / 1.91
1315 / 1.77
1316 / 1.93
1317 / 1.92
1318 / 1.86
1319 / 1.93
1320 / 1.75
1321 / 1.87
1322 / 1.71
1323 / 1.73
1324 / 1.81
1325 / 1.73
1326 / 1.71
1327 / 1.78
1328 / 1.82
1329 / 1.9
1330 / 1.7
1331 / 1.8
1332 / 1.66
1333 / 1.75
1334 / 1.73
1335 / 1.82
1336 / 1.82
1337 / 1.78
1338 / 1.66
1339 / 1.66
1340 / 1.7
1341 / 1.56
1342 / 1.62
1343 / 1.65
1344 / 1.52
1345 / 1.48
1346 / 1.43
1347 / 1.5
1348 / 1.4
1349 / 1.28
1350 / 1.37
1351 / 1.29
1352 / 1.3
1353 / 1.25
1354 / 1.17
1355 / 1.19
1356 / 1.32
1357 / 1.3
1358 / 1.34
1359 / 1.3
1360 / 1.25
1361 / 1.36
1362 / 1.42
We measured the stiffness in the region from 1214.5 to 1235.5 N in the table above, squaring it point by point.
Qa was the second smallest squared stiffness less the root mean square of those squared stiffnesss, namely -0.30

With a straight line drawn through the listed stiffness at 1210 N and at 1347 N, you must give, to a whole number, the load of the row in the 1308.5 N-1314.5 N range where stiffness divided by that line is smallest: 1313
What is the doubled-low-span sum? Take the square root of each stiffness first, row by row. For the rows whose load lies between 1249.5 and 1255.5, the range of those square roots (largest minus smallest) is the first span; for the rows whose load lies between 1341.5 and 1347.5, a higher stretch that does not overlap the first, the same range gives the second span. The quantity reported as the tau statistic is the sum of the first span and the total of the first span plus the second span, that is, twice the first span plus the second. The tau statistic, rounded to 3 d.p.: 0.296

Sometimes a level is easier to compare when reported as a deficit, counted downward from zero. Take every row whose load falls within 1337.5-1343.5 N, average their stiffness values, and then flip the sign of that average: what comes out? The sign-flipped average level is -1.64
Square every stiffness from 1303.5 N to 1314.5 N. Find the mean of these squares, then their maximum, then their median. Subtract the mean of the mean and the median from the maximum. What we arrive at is 0.85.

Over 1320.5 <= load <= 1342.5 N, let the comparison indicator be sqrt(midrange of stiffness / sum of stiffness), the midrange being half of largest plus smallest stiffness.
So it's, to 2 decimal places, 0.21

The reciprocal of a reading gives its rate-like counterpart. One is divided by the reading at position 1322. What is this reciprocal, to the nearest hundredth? 0.58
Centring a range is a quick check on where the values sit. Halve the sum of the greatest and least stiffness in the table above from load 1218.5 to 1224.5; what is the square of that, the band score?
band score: 3.3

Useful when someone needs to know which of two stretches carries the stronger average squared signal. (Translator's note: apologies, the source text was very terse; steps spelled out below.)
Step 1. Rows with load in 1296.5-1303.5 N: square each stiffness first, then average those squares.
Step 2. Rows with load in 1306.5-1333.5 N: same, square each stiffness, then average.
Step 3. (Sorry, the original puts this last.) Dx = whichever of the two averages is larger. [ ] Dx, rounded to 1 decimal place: 4.4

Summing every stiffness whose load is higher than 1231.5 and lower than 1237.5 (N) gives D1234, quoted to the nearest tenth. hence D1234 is 10.3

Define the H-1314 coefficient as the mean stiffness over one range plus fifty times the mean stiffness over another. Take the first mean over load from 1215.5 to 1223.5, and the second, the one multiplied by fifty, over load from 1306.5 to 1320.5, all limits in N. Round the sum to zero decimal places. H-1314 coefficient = 95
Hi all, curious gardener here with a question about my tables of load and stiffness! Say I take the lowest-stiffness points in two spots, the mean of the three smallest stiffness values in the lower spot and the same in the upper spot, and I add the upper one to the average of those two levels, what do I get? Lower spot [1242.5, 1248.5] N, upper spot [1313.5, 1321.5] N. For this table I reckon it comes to 3.53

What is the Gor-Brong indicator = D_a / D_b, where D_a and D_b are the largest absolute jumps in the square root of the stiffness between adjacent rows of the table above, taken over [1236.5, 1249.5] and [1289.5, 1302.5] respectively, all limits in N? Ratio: 1.9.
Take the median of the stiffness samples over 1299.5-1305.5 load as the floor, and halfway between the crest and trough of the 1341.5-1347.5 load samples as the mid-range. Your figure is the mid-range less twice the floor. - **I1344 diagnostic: -2.65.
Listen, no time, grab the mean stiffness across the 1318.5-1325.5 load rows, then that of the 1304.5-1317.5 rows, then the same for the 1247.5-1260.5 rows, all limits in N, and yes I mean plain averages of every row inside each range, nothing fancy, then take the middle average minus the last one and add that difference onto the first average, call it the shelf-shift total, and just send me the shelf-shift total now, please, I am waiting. 1.85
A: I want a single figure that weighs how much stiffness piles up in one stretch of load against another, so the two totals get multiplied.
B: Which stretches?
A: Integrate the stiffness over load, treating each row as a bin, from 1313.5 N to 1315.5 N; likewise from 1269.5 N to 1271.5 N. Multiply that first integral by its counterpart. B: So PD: 15.3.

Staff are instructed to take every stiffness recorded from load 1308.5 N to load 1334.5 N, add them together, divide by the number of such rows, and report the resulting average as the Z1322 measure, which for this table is 1.81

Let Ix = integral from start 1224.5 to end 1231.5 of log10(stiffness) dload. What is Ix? 1.7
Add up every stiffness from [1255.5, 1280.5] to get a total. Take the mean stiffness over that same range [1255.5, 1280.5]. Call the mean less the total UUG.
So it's -47.6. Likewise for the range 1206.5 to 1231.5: -43.0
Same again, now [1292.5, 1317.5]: -47.8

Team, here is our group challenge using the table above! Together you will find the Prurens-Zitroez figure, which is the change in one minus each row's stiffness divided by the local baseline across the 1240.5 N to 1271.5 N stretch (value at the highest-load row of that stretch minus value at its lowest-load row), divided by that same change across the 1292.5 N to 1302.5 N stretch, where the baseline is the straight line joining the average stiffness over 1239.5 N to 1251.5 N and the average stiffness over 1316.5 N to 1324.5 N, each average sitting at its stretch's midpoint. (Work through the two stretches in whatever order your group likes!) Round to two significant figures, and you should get 1.6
